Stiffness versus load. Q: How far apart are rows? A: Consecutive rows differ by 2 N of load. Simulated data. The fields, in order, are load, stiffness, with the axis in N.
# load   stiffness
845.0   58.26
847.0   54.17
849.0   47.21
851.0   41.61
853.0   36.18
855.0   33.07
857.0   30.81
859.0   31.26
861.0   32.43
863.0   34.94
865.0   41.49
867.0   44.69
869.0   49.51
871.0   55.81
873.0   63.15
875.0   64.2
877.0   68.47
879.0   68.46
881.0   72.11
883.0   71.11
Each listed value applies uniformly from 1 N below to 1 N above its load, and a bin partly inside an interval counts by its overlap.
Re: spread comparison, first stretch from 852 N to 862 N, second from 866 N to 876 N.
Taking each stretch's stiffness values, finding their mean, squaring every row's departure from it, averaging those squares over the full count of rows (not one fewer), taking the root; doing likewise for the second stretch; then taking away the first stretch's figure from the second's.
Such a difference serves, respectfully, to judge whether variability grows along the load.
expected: 5.7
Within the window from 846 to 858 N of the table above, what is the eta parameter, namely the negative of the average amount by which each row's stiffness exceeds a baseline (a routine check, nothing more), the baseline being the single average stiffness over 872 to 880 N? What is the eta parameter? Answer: 26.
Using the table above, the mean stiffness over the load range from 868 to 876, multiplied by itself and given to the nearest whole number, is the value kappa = 3383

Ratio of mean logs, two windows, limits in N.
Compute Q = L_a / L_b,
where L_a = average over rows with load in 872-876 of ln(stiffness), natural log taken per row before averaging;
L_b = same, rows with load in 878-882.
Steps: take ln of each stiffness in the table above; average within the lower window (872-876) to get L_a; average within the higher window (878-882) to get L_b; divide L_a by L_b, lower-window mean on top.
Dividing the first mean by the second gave 0.98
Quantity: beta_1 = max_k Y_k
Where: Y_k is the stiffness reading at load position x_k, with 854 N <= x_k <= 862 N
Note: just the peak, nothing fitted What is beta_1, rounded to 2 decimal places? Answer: 33.07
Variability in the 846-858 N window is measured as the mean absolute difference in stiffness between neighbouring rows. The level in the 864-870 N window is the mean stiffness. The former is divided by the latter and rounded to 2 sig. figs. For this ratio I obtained 0.10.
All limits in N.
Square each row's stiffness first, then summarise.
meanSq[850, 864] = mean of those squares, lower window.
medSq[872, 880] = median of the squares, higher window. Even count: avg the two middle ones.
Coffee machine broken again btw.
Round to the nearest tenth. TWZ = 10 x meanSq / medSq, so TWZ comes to 2.7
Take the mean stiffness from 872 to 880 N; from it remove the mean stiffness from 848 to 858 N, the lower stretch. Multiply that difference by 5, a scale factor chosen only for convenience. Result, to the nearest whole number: 141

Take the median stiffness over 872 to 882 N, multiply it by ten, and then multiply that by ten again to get 6846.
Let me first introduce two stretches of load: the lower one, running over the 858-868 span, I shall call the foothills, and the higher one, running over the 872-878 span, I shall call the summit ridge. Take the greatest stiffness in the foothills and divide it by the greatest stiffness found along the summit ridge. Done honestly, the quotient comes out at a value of 0.65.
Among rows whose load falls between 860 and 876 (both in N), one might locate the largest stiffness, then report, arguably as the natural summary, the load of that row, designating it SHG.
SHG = 875.0 N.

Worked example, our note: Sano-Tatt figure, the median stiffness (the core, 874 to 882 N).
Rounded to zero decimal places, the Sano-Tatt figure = 68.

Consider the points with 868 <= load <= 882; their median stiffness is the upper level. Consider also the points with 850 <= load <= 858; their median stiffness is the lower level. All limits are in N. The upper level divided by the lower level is 1.85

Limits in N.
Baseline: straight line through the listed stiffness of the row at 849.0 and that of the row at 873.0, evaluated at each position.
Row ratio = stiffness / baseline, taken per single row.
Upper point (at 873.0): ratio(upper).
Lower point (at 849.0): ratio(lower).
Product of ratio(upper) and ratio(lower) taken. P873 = 1.0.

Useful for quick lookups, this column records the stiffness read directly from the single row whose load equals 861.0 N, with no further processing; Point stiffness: 32.43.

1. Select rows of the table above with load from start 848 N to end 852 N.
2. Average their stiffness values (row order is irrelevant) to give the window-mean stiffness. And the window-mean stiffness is 44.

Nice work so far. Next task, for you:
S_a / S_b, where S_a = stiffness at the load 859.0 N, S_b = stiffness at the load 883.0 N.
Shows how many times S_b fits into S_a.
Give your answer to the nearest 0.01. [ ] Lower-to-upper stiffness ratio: 0.44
